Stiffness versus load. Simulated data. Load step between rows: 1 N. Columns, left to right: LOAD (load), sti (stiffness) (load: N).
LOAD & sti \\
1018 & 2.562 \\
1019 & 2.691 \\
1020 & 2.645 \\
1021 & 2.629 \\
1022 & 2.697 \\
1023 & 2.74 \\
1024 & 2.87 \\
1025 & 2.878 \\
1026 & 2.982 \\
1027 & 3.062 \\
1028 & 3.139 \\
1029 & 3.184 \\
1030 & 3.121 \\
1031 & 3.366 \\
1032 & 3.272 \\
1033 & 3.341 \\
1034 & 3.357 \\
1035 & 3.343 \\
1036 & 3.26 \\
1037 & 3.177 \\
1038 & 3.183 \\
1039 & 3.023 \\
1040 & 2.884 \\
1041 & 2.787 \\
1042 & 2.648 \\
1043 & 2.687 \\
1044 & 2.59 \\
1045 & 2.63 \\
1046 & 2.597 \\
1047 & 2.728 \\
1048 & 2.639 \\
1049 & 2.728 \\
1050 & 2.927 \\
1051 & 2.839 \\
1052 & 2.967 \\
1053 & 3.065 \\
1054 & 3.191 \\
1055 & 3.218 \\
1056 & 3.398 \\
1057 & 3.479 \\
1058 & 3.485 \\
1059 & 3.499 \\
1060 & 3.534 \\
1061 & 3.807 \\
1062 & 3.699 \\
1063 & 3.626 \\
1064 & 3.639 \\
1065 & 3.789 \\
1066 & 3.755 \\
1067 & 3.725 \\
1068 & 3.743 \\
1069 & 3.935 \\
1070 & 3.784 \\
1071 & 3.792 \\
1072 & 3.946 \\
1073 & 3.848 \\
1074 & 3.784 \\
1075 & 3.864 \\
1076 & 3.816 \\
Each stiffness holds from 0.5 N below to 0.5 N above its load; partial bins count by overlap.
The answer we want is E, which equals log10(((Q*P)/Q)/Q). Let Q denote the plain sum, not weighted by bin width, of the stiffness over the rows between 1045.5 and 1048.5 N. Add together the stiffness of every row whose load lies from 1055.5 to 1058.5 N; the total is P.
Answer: 0.11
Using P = 10.4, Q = 8.0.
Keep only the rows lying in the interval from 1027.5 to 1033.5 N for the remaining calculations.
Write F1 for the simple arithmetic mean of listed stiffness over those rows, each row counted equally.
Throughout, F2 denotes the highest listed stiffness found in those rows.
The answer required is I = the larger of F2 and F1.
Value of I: 3.4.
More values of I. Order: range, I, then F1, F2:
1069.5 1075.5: 3.9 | 3.84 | 3.946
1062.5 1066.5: 3.8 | 3.70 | 3.789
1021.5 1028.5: 3.1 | 2.91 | 3.139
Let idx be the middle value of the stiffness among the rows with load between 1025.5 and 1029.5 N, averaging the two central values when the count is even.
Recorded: 3.10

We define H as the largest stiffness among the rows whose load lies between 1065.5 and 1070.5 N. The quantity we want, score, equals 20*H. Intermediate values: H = 3.935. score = 79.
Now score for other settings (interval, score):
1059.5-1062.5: 76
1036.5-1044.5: 64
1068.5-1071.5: 79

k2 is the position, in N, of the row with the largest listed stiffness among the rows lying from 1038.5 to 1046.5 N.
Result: 1039 N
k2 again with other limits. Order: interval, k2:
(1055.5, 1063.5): 1061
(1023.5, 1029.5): 1029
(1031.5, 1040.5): 1034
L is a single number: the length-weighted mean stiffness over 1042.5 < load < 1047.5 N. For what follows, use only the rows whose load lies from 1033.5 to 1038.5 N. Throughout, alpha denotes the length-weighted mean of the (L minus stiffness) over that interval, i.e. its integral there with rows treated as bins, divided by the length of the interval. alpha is -0.6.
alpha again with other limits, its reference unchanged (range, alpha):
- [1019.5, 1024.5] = -0.1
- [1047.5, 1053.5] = -0.2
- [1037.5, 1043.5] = -0.2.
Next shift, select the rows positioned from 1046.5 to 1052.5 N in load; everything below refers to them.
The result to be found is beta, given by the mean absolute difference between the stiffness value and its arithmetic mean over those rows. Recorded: 0.106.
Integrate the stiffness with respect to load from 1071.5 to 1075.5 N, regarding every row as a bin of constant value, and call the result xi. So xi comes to 15.4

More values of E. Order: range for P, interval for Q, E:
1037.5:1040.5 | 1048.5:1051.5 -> 0.03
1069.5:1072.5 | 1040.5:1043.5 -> 0.15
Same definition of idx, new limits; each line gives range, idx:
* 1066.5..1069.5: 3.74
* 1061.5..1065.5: 3.67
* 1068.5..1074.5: 3.82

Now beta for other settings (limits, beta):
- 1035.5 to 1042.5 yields 0.190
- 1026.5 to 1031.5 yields 0.080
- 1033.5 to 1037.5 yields 0.066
